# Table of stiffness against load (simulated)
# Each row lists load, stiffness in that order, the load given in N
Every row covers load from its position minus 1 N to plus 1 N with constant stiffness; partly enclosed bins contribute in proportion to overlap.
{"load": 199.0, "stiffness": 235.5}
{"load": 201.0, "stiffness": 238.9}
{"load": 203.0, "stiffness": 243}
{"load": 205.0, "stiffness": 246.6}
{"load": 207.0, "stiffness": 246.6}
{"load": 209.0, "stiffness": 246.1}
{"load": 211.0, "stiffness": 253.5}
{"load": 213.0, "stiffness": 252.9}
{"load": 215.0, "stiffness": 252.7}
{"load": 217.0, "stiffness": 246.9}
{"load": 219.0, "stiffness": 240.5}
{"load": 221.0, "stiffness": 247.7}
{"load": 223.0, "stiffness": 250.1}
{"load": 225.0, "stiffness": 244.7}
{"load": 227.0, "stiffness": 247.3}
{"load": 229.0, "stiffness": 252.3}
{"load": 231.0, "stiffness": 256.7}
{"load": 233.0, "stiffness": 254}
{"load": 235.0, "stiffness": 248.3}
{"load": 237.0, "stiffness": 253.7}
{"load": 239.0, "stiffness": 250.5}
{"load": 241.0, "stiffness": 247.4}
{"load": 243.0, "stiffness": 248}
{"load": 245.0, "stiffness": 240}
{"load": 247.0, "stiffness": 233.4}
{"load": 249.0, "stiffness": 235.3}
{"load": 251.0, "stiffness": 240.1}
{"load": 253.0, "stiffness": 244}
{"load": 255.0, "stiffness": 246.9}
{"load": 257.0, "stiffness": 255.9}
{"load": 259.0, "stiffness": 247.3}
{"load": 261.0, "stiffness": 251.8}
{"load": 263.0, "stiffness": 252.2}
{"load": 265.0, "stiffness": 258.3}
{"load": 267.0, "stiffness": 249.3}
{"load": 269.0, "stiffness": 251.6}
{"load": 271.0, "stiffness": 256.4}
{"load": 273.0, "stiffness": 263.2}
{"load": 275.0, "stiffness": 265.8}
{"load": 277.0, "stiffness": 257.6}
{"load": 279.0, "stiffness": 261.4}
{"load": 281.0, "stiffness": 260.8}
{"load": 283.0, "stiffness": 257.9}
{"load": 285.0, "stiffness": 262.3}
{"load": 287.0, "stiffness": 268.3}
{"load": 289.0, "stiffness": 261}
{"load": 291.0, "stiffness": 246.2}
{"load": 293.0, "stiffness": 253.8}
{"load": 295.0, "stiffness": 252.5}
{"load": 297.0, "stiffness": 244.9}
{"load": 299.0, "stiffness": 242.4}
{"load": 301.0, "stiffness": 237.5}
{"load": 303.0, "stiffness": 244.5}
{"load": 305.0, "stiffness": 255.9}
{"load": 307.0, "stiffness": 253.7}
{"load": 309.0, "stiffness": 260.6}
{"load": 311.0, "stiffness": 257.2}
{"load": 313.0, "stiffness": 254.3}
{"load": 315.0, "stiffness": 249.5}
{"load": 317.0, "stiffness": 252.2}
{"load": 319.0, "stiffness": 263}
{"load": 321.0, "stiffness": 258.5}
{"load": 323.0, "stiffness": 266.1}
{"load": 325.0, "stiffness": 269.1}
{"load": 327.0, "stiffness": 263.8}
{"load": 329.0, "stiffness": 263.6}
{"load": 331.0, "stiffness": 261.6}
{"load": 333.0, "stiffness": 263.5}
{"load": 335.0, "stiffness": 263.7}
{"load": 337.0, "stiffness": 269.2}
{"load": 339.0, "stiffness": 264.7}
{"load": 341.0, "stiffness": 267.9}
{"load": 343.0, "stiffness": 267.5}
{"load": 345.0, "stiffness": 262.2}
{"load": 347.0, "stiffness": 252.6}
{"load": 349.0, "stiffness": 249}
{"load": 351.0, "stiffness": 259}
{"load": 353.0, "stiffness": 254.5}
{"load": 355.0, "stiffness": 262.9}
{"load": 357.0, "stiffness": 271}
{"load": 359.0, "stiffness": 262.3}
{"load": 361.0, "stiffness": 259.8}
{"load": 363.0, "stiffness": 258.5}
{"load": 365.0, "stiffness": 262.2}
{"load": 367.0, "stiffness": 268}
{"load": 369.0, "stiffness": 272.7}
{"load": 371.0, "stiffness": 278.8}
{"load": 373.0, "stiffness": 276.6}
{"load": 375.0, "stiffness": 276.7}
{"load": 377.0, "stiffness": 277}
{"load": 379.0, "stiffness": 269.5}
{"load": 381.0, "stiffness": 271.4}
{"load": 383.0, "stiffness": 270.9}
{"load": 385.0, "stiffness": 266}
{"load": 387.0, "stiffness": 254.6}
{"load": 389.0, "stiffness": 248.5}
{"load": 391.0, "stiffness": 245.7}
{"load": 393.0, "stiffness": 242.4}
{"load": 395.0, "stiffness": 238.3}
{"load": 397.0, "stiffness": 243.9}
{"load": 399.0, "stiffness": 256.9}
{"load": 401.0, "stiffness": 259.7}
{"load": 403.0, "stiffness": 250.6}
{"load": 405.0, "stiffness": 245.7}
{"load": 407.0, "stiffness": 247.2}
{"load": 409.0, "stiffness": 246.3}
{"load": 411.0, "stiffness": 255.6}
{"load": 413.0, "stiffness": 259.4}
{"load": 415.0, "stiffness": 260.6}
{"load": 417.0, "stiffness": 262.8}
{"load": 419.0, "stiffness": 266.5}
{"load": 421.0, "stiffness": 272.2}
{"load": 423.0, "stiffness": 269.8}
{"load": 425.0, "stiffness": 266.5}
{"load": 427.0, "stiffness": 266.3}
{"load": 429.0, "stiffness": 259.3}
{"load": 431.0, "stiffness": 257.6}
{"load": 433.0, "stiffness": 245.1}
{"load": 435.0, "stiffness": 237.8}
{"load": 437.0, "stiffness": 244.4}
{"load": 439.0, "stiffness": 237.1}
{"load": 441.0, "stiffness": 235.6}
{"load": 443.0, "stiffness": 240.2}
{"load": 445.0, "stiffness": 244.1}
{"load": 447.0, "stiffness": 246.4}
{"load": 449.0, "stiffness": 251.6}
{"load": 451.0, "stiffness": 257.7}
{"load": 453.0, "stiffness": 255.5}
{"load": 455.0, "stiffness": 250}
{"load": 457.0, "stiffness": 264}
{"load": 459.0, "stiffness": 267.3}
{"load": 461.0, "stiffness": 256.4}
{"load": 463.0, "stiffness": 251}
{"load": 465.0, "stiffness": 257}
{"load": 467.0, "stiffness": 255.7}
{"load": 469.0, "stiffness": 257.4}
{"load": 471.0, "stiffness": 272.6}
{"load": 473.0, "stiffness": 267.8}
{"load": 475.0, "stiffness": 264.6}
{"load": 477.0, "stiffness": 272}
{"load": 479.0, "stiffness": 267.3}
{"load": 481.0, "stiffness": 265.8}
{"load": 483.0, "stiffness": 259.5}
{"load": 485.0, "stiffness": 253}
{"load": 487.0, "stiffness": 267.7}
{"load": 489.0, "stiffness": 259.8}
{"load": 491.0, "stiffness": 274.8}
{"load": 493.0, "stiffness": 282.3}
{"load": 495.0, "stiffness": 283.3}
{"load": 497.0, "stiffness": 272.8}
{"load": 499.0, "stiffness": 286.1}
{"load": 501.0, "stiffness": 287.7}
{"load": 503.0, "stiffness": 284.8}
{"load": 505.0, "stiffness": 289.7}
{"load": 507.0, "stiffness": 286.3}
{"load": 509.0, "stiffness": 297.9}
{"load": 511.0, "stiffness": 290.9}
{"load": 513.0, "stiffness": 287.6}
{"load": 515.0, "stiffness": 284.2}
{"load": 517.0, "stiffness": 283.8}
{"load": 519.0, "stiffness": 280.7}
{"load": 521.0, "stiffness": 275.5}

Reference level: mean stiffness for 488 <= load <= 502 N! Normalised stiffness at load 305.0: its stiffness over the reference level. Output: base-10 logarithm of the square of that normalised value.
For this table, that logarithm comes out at -0.072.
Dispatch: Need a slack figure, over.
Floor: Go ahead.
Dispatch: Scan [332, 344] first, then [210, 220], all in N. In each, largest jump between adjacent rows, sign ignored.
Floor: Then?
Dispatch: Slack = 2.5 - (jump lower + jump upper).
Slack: -9.4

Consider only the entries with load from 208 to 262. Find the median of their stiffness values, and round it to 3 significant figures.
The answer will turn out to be 248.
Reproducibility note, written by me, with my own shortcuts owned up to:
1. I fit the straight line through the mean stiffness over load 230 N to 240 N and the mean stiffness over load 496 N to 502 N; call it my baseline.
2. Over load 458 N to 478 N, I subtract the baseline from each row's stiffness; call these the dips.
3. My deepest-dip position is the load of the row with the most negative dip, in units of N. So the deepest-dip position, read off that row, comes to 463.0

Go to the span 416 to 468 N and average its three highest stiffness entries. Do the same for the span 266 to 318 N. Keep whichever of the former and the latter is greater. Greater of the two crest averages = 270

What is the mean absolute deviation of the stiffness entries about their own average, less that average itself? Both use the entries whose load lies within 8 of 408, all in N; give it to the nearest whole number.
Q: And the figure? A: -247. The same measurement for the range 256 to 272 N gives -250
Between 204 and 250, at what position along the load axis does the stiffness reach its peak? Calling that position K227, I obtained 231.0 N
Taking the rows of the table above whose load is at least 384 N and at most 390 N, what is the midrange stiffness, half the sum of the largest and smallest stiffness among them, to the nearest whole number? 257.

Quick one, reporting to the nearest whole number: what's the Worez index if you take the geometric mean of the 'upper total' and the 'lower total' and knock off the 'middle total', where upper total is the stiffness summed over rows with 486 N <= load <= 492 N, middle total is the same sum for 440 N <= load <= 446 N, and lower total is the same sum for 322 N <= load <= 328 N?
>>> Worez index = 81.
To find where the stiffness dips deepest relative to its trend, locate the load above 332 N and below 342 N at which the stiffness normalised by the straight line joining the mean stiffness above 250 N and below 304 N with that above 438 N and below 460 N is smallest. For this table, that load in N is 333.0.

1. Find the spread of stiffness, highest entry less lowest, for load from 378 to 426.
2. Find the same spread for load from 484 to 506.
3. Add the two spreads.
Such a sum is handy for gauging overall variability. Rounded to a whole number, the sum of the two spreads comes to 71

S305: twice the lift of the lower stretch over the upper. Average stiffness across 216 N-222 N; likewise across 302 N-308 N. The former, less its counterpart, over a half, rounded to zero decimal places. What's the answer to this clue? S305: -13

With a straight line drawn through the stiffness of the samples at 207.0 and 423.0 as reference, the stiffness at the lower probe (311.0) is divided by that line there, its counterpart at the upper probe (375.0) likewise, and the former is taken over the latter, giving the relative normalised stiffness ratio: 0.954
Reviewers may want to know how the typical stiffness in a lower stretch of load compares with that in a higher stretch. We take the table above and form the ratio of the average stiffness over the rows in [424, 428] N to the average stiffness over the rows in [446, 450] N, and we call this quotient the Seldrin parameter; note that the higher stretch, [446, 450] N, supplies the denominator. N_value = 1.07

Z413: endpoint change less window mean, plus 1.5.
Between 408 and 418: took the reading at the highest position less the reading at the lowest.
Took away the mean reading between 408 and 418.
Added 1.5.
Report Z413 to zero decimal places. -239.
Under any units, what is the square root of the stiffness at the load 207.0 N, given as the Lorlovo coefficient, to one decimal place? 15.7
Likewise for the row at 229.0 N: 15.9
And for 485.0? 15.9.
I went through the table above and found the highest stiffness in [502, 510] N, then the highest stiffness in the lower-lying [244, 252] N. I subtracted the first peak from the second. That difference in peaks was -58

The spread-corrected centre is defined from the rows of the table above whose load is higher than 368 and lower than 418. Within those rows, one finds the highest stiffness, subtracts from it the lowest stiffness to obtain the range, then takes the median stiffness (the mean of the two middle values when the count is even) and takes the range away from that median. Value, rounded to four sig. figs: 218.9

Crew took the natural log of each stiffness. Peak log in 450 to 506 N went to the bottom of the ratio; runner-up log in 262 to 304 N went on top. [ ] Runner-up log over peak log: 0.985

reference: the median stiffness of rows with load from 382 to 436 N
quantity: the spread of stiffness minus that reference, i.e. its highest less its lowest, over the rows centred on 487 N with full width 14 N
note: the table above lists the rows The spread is 29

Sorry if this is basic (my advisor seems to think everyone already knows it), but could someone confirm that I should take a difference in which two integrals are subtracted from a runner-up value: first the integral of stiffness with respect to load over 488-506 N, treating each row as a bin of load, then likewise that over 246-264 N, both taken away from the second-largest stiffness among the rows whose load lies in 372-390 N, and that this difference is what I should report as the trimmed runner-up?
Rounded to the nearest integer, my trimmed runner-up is -9180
